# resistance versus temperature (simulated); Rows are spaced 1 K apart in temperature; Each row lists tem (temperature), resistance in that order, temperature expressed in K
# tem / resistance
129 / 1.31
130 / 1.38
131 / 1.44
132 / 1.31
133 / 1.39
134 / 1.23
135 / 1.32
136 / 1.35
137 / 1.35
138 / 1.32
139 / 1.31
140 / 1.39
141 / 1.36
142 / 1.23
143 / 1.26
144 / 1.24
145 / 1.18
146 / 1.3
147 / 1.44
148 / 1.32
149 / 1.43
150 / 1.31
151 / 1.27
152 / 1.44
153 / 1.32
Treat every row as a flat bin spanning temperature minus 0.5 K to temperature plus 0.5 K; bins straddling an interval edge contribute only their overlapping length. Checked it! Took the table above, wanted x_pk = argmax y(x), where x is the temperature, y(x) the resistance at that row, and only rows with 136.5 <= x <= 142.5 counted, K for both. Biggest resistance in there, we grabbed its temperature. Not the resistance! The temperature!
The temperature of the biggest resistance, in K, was 140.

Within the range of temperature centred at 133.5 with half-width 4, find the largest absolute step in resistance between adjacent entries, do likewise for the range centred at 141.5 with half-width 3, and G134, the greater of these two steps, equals 0.160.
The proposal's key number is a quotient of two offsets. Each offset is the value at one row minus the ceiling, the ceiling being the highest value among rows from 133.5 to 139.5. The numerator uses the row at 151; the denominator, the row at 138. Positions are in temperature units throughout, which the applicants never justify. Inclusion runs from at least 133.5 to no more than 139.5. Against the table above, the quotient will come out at 2.7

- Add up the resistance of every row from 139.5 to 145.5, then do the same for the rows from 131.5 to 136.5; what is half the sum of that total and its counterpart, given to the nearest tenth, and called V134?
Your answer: 7.1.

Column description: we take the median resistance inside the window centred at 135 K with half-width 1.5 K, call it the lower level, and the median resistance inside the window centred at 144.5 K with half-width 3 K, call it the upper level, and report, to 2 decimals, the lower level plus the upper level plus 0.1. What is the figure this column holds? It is 2.67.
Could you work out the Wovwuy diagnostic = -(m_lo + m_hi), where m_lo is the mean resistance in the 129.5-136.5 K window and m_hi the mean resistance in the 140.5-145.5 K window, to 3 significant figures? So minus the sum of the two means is -2.60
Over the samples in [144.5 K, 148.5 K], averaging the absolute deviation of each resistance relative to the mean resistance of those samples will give 0.07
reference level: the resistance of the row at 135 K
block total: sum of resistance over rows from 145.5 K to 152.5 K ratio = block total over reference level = 7.20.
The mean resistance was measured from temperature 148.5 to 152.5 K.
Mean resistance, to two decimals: 1.36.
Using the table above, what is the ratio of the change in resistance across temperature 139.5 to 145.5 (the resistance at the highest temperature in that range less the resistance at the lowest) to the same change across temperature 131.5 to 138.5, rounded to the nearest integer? -21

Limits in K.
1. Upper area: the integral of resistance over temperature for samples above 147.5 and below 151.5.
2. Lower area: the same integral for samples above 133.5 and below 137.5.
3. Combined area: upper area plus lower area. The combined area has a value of 10.6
